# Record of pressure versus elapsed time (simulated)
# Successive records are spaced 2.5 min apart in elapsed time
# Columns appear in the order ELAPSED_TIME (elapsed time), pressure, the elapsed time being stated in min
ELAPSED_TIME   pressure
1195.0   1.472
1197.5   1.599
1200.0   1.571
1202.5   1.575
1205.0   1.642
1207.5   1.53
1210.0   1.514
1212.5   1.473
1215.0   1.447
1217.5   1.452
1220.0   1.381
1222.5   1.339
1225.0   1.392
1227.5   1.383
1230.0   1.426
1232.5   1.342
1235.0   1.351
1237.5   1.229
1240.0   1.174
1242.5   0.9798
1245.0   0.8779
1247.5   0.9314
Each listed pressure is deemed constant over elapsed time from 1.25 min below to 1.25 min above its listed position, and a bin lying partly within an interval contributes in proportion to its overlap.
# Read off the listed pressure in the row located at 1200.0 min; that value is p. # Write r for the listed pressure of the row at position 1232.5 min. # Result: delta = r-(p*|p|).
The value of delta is -1.13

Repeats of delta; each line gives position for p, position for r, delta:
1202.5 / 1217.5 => -1.03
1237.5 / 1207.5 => 0.02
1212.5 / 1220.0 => -0.79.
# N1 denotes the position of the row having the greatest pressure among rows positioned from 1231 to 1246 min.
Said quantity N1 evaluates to 1235.0 min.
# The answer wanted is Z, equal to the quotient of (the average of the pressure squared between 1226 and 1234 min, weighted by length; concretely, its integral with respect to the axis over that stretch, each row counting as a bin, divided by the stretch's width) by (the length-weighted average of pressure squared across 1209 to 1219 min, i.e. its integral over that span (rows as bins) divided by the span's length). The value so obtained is 0.89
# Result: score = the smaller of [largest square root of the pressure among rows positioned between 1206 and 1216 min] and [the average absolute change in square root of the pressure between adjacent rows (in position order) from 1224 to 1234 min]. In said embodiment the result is 0.019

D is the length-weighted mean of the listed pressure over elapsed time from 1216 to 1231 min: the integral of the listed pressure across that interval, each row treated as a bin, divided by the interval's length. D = 1.40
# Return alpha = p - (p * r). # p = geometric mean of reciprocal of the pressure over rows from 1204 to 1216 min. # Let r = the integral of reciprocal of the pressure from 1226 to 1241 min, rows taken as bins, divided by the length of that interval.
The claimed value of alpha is 0.16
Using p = 0.66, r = 0.76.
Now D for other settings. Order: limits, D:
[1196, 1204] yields 1.58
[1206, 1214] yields 1.51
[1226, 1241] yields 1.32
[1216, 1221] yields 1.42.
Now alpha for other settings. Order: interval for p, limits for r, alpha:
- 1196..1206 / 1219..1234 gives 0.17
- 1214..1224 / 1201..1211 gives 0.26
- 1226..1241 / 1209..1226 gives 0.23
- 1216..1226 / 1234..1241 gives 0.14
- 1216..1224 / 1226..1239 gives 0.18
